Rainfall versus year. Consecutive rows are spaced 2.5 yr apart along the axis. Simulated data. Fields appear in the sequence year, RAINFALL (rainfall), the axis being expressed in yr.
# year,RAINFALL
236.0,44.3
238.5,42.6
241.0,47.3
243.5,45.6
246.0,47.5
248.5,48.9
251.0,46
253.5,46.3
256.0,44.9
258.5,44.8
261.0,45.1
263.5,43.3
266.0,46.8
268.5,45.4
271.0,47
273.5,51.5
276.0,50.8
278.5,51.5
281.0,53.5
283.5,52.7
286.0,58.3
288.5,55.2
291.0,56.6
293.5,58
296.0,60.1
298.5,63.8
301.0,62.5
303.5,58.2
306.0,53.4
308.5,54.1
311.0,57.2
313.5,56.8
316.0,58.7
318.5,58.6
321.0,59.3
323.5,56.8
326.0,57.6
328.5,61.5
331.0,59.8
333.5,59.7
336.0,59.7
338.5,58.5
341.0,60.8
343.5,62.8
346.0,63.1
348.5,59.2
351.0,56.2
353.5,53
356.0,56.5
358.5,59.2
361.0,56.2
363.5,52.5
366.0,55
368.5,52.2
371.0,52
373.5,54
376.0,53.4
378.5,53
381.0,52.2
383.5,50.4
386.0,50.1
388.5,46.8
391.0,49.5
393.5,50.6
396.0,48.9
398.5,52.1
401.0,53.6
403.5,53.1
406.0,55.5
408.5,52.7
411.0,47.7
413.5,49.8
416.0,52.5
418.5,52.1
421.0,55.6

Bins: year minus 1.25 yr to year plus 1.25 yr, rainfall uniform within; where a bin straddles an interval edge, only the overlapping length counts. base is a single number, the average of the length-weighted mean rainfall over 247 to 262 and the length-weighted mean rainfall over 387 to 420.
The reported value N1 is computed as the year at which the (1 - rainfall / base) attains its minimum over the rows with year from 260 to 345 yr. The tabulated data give 298.5 yr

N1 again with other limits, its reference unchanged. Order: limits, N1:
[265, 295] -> 286.0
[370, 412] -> 406.0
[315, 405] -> 346.0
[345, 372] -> 346.0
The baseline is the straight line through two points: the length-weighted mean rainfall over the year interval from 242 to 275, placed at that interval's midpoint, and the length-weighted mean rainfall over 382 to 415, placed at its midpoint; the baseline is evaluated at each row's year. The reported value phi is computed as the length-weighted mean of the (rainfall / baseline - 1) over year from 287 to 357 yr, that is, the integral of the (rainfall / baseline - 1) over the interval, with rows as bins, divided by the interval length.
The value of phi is 0.21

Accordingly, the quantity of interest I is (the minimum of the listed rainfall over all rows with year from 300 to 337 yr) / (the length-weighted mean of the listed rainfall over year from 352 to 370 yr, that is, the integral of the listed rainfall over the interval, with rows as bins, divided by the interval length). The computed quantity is 0.97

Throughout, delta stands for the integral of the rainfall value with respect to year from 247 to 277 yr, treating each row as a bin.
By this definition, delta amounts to 1401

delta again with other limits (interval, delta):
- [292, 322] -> 1751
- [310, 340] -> 1761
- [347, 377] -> 1651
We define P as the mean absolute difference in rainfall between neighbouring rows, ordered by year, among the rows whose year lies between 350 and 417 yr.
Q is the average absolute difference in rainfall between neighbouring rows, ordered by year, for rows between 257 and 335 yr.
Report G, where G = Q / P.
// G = 0.93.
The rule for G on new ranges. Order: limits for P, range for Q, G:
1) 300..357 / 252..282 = 0.81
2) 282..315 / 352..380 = 0.81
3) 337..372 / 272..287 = 0.77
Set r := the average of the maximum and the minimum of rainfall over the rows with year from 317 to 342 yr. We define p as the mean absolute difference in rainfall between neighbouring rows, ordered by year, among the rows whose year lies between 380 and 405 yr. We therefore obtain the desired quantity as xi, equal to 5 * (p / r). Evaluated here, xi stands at 0.15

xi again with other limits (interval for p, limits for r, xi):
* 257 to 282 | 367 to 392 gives 0.18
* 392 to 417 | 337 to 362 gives 0.21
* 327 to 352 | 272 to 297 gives 0.15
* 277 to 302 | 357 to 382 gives 0.21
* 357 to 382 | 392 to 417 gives 0.17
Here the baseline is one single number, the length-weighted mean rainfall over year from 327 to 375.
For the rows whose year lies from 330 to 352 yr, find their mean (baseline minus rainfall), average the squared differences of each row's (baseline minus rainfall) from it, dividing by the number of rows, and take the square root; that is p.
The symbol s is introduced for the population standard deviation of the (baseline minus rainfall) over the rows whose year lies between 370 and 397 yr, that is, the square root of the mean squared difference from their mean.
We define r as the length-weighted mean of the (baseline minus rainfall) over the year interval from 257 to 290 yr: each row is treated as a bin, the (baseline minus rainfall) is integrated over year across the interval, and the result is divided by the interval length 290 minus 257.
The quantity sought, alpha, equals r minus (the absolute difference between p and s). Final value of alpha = 7.7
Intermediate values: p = 2.0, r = 7.7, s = 2.06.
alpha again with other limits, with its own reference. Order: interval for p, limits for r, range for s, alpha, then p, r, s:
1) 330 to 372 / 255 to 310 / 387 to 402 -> 3.5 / 3.5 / 4.8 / 2.20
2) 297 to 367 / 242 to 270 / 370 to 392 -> 10.7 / 3.0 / 11.6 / 2.15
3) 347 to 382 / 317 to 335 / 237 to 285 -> -2.3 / 2.4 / -1.6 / 3.09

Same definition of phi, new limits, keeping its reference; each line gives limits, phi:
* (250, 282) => 0.02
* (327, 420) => 0.09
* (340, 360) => 0.19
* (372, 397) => 0.01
